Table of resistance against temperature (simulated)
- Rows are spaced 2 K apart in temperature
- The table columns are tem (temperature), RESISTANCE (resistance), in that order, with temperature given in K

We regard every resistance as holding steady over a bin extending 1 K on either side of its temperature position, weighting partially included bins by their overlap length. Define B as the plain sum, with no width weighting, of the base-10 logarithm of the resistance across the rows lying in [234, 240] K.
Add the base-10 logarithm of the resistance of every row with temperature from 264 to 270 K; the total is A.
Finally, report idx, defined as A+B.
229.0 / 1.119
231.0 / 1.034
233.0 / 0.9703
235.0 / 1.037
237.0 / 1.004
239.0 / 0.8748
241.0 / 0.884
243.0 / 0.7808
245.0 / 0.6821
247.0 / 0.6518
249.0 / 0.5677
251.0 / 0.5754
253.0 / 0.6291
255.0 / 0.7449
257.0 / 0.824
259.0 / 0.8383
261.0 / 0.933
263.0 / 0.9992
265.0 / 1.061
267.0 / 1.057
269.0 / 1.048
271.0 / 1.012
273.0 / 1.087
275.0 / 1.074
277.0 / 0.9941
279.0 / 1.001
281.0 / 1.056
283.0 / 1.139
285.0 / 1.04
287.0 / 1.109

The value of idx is 0.0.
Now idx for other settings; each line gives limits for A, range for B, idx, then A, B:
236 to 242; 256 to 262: -0.3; -0.11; -0.2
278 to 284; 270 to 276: 0.2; 0.08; 0.1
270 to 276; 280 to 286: 0.2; 0.07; 0.1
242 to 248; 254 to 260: -0.7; -0.46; -0.3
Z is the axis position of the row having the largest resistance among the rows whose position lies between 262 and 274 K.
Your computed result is 273.0 K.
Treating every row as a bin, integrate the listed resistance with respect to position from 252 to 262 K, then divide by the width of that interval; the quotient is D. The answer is 0.8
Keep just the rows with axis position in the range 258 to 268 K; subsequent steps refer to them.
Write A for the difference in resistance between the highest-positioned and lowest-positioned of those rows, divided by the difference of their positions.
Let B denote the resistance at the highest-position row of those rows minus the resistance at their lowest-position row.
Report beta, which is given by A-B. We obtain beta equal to -0.19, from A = 0.027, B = 0.22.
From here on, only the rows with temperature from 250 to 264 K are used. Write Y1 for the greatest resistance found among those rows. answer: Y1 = 0.9992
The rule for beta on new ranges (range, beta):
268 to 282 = -0.01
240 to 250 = 0.28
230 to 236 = 0.00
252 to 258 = -0.15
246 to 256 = -0.08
